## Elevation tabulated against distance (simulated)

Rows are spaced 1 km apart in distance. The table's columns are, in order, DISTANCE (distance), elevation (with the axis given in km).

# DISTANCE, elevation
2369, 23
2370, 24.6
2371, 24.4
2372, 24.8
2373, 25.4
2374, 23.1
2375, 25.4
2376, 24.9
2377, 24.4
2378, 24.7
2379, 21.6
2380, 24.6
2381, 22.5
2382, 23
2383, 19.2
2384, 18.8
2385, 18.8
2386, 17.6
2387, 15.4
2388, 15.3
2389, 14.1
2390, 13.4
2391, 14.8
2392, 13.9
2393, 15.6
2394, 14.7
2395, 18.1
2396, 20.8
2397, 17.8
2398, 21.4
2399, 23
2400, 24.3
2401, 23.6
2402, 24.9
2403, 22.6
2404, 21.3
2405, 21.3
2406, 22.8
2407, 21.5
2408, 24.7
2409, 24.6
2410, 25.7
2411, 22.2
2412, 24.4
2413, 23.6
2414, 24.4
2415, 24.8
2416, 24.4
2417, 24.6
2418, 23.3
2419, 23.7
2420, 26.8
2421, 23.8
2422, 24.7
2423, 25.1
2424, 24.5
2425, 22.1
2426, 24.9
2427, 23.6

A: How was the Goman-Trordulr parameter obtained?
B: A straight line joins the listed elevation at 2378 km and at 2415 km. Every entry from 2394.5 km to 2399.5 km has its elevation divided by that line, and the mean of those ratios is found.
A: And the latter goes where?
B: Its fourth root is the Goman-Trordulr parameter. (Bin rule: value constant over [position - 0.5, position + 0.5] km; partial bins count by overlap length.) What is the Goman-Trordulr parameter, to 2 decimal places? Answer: 0.95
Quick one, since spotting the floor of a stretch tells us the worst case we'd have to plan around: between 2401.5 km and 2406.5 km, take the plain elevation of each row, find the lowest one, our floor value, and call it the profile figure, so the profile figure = 21.3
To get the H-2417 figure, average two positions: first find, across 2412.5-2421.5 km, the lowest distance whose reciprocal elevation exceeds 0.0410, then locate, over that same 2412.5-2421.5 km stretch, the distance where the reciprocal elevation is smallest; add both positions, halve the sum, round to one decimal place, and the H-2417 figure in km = 2416.5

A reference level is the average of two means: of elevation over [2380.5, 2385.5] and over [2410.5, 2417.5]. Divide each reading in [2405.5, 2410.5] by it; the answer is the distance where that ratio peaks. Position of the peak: 2410 km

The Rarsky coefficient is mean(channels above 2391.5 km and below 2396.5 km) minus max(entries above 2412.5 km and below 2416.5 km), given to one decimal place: -8.2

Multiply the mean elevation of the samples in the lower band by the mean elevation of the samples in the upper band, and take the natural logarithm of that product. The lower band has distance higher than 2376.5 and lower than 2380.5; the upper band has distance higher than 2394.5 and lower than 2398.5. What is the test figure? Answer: 6.14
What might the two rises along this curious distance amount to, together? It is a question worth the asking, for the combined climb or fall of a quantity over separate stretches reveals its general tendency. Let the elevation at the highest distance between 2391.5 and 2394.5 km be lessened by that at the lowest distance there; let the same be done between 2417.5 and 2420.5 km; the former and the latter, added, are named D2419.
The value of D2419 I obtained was 4.3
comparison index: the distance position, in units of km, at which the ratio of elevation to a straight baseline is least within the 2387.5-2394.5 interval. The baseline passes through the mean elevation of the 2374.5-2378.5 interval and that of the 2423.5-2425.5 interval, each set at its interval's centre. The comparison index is 2390 km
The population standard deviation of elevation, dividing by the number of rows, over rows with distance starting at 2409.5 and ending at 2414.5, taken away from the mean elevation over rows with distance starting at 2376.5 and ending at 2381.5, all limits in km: 22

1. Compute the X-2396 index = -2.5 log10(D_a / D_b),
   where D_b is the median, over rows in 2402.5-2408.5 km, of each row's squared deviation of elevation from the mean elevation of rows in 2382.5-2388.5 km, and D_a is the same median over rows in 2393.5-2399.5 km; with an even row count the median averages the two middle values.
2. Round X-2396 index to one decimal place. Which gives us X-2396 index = 0.9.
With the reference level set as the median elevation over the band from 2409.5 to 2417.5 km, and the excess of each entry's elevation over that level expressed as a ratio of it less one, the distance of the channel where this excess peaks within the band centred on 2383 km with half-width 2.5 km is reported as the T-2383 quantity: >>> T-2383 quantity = 2382 km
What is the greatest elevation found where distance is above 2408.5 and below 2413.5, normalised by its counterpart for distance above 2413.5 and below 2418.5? 1.04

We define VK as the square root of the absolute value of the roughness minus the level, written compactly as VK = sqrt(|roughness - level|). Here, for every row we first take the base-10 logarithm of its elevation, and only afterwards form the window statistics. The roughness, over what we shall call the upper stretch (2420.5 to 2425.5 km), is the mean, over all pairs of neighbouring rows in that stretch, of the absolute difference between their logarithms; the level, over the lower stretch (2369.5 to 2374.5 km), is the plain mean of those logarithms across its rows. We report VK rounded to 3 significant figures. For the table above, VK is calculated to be 1.17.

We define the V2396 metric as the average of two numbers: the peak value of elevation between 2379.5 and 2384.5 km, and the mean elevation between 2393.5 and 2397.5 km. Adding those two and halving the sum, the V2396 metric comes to 21.2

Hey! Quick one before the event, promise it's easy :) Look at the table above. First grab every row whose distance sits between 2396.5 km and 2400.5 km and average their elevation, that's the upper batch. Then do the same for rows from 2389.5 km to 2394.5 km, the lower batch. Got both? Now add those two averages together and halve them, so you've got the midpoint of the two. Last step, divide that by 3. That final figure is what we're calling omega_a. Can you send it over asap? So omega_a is 6.0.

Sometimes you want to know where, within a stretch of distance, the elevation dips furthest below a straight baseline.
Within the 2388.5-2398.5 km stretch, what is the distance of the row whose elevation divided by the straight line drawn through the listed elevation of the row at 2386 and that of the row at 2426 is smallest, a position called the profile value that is 2390 km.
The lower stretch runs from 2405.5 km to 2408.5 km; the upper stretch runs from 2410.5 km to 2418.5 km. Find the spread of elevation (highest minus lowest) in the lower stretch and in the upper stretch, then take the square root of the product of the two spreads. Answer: 2.88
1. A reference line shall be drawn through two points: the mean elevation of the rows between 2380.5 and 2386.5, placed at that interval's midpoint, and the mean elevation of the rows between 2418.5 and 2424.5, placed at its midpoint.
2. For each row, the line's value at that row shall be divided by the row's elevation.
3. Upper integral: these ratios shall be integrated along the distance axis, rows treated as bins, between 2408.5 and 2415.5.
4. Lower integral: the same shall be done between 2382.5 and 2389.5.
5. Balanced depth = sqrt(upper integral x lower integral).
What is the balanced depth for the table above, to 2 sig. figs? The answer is 7.6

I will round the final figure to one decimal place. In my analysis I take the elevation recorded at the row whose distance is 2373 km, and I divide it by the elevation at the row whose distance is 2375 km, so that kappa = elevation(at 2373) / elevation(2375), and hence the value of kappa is 1.0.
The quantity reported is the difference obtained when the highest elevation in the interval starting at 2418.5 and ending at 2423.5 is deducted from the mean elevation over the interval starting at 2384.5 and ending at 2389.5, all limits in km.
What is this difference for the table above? -11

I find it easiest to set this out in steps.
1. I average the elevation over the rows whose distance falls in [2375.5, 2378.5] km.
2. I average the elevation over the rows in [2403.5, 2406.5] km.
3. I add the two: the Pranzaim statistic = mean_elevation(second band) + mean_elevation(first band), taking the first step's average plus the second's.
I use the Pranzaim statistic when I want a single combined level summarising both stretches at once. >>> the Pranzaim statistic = 46.5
